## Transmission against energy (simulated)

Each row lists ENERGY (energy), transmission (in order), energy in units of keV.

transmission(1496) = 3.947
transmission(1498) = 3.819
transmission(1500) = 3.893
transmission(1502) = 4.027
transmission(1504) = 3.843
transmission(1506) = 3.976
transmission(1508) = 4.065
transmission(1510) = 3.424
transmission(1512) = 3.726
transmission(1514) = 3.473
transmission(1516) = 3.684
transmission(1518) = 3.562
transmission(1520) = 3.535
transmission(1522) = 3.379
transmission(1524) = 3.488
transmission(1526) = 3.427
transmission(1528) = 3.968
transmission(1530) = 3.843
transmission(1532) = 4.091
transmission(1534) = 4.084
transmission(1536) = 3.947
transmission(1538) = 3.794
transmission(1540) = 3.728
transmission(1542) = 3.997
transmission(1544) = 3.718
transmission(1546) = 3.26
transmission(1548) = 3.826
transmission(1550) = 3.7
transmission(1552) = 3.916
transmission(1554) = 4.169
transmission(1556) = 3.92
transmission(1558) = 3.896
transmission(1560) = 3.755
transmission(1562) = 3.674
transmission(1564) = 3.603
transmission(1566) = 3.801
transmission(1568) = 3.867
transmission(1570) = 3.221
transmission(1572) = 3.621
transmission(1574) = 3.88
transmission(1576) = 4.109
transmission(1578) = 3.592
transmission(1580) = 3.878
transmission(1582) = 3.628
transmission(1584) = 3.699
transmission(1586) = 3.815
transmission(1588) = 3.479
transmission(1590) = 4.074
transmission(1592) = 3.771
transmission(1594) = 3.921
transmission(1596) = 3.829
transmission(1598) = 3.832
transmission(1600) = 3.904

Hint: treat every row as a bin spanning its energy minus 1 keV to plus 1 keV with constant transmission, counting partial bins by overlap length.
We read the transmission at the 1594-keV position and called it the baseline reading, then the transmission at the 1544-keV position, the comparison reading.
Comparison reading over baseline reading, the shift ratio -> 0.95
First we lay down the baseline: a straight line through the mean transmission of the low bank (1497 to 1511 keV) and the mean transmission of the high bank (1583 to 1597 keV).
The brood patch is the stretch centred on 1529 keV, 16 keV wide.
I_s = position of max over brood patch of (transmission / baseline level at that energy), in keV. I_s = 1532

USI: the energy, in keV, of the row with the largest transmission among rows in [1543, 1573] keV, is 1554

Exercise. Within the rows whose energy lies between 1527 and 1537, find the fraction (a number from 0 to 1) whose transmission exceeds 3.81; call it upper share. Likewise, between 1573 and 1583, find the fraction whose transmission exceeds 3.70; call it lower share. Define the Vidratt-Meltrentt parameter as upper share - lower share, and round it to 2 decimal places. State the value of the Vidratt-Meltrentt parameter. 0.40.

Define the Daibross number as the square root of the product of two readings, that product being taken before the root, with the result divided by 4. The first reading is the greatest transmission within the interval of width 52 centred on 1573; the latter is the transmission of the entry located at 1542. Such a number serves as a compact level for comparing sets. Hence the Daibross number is 1.02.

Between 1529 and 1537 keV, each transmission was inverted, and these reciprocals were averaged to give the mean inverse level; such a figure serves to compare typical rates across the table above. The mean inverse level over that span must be 0.25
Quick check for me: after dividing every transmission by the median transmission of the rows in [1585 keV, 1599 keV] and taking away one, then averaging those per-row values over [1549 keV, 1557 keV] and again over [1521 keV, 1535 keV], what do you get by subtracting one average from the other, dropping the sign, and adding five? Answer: 5.045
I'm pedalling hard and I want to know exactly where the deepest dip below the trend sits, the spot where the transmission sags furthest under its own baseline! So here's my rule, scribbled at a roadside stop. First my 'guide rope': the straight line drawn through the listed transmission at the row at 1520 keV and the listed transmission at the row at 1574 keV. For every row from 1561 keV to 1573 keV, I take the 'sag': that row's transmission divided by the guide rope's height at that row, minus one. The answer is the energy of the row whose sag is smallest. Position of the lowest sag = 1570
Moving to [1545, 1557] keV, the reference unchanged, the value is 1546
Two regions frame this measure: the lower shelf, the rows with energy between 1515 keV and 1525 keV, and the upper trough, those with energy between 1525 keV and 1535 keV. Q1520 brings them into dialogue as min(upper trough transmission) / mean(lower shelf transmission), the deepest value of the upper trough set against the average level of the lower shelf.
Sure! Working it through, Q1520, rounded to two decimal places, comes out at 0.97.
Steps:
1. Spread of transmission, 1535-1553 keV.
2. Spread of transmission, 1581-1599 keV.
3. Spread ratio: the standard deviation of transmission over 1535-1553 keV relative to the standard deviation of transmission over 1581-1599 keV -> 1.3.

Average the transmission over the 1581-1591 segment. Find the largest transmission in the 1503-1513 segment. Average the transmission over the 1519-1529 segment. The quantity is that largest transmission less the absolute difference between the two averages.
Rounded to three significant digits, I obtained 3.89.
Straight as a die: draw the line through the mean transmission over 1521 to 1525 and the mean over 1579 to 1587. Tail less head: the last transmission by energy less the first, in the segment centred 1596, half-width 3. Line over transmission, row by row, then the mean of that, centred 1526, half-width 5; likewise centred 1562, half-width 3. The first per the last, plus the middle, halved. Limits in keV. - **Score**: 0.43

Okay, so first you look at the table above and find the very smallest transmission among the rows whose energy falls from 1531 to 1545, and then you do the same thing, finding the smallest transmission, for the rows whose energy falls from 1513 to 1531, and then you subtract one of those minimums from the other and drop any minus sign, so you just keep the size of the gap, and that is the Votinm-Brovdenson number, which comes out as 0.34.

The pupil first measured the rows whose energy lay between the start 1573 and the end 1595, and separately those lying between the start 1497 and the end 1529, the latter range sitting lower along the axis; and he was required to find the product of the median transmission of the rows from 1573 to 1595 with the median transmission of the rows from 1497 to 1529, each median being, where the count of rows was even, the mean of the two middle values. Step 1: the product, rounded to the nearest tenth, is 14.1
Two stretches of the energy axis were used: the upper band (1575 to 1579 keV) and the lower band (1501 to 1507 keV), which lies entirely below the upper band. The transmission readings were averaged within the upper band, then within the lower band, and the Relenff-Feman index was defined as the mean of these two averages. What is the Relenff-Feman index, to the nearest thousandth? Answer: 3.900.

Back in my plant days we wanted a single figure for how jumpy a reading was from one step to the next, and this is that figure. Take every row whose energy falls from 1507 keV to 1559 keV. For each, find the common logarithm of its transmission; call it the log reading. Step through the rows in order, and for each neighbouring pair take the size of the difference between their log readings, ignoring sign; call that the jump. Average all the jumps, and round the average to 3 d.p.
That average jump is 0.026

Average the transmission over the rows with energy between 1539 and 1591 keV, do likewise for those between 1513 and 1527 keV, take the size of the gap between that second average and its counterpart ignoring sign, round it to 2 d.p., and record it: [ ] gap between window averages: 0.26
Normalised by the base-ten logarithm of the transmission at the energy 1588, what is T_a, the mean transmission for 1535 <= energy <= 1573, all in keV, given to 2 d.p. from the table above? 6.94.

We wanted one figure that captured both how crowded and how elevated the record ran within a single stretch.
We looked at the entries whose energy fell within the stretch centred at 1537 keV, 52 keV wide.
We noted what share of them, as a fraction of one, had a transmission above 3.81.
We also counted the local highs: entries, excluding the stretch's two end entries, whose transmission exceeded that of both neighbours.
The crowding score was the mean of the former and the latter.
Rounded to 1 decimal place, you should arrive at 3.7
